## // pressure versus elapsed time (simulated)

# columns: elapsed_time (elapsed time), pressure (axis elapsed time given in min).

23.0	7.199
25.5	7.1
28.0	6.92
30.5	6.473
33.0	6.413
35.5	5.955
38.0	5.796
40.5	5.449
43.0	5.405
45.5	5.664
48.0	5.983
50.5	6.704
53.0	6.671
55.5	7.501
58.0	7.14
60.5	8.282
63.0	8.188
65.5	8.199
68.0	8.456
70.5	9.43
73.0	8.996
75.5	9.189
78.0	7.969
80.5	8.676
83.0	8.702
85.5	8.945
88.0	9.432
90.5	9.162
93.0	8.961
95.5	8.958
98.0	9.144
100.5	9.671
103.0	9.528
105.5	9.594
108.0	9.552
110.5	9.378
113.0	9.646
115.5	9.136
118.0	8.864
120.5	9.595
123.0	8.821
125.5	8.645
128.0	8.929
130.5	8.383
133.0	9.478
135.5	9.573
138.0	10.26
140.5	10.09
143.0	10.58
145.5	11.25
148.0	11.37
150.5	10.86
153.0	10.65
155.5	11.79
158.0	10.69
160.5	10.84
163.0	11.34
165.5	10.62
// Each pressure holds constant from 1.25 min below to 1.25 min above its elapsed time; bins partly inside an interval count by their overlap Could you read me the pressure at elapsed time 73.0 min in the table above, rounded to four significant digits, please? 8.996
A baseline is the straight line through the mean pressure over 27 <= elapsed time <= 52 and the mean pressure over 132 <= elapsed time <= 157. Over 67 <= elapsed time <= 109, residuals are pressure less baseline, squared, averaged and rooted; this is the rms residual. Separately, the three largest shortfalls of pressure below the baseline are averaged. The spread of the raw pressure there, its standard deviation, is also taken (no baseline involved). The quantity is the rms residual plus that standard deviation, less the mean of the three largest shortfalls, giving 1.9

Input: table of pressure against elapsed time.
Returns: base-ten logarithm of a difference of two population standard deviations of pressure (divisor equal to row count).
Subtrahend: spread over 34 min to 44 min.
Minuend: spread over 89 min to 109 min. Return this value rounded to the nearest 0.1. -1.3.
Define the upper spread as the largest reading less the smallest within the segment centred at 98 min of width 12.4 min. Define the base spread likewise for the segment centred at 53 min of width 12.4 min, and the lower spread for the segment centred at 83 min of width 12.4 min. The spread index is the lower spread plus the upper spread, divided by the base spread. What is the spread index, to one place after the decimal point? 1.4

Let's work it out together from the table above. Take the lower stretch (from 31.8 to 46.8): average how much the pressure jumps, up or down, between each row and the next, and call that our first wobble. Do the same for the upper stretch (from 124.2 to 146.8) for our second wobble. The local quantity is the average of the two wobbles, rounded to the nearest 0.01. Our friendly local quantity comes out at 0.38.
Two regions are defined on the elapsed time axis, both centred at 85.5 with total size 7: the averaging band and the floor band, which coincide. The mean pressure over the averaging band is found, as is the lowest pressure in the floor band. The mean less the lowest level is 0.32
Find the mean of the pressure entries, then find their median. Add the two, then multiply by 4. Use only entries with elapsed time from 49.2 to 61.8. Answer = 58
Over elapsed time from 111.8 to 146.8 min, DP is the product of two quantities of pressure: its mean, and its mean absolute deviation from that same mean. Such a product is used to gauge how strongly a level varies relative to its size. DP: 5.9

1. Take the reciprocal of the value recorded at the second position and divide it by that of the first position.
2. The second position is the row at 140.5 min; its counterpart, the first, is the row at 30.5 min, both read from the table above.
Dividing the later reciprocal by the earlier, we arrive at 0.64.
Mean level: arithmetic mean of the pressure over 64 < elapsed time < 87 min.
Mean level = 8.7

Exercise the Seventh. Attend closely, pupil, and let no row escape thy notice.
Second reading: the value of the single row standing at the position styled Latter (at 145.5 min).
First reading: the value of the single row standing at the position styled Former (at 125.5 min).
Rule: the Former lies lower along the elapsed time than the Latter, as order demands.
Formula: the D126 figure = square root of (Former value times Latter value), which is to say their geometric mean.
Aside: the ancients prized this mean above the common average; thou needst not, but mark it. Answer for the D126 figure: 9.9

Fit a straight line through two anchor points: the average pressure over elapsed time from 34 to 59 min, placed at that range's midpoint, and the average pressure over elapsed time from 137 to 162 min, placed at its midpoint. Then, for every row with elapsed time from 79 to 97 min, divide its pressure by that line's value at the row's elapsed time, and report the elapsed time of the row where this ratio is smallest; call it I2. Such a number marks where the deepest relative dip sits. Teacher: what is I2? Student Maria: 95.5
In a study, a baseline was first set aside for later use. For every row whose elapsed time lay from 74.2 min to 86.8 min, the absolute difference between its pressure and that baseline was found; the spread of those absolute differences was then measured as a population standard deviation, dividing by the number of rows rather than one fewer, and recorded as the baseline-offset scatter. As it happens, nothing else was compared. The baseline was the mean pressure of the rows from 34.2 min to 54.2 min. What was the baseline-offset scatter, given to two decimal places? 0.41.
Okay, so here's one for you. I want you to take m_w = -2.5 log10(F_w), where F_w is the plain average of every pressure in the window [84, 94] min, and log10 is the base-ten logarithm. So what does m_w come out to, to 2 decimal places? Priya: -2.40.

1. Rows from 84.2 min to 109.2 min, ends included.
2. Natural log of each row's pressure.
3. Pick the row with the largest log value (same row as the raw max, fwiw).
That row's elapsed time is 100.5 min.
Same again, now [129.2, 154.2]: 148.0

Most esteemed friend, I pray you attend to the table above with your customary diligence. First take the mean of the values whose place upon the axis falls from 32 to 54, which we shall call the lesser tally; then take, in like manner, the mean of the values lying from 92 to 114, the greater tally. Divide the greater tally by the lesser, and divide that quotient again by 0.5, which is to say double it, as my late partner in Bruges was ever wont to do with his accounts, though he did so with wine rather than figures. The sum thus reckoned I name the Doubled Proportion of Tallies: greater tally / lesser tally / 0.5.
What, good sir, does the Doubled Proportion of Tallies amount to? 3.1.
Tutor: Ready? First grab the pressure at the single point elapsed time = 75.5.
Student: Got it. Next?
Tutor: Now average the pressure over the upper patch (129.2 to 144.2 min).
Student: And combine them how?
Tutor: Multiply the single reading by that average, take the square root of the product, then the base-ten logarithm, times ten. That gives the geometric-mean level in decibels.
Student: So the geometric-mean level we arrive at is 9.8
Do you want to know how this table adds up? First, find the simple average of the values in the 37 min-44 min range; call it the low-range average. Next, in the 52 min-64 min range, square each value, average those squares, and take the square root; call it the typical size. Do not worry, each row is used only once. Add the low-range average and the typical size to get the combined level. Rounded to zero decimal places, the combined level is 13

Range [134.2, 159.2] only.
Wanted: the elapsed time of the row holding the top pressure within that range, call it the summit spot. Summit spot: 155.5 min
